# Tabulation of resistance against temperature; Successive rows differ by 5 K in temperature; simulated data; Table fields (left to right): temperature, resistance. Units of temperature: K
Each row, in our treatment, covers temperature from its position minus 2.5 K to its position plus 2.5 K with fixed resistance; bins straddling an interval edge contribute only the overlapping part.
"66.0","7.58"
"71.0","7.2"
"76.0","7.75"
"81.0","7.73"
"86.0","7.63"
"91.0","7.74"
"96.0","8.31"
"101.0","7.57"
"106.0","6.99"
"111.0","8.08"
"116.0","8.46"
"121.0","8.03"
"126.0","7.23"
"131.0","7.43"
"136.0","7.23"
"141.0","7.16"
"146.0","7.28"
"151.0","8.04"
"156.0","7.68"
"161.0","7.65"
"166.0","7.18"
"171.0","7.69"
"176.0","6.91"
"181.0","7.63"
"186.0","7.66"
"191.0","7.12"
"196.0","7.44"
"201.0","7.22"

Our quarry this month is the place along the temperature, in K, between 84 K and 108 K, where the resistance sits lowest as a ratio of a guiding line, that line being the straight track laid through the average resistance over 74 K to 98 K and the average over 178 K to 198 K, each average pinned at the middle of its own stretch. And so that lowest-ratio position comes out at 106.0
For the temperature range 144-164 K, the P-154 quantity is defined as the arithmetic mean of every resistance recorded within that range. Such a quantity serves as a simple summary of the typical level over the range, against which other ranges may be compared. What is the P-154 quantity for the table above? 7.66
